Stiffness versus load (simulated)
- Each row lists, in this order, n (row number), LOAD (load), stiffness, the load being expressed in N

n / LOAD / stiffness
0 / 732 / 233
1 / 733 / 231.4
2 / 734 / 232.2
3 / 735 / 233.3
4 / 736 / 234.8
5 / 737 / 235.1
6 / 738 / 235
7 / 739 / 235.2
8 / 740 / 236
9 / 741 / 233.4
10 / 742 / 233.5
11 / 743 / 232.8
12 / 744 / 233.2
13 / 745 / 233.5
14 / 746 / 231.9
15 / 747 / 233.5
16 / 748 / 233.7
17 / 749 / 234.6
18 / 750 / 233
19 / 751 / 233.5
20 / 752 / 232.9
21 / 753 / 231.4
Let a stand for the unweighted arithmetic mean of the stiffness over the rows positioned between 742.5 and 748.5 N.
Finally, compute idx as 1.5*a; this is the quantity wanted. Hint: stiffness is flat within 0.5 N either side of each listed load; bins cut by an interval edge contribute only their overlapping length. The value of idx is 350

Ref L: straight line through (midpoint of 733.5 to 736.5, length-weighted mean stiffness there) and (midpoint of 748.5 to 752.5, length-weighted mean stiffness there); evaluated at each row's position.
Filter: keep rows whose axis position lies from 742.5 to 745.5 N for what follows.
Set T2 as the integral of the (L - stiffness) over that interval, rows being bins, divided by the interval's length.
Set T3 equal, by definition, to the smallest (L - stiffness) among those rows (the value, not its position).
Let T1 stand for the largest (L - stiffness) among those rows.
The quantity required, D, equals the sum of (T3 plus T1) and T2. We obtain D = 0.9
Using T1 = 0.7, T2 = 0.3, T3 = 0.0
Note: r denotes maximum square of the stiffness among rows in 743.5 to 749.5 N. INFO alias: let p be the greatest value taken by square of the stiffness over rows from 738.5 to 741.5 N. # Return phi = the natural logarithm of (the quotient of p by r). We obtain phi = 0.012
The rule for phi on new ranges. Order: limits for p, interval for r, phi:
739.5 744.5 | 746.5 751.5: 0.012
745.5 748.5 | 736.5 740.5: -0.020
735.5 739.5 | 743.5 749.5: 0.005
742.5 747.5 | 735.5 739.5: -0.015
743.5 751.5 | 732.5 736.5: -0.002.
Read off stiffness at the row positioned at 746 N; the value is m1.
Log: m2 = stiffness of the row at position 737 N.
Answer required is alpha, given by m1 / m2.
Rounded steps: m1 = 231.9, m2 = 235.1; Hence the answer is 0.99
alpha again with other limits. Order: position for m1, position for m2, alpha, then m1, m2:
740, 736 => 1.01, 236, 234.8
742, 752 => 1.00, 233.5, 232.9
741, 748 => 1.00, 233.4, 233.7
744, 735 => 1.00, 233.2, 233.3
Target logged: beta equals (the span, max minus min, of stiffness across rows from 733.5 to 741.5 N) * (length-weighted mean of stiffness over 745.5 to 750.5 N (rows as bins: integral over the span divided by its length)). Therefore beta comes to 887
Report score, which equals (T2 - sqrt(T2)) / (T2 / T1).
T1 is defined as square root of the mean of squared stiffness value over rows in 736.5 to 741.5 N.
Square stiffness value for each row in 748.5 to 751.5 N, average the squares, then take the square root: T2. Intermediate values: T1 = 235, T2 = 234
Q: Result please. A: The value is 220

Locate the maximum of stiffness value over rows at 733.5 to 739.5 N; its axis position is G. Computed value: 739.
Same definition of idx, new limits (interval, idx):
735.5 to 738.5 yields 352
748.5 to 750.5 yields 351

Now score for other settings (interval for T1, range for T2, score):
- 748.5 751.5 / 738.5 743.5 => 218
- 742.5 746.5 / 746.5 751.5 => 218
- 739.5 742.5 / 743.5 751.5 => 219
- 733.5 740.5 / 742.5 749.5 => 219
